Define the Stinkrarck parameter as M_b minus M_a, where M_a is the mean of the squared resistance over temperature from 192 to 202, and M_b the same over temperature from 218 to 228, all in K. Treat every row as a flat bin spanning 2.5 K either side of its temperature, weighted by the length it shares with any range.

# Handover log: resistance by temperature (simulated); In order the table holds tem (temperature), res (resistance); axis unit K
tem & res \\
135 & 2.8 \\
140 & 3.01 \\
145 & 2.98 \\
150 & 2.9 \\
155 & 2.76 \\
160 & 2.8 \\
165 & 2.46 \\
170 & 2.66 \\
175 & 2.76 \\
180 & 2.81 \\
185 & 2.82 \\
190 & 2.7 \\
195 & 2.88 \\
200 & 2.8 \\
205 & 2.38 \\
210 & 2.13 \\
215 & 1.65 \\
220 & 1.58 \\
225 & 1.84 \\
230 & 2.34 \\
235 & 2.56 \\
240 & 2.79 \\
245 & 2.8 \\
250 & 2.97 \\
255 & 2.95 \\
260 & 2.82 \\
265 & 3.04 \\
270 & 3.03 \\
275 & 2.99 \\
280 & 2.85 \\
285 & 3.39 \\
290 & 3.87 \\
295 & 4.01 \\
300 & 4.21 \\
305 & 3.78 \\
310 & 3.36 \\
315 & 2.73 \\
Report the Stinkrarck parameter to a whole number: -5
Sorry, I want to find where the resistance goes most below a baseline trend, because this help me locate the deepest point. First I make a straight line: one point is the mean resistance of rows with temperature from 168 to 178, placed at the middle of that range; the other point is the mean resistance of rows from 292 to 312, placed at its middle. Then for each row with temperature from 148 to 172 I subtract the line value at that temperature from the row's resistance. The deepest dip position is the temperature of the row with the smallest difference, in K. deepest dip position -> 165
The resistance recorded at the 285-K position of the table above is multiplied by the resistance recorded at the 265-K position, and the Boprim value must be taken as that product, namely 10.3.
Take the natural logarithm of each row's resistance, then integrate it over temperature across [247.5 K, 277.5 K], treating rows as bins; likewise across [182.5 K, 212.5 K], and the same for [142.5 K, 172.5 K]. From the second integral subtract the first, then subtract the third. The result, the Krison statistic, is -34.3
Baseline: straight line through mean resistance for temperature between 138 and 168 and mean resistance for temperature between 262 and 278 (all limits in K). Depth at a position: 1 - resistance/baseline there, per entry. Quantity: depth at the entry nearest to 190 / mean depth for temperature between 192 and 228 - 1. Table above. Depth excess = -0.75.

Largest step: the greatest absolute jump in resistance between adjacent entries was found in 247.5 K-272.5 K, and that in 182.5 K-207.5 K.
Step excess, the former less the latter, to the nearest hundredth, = -0.20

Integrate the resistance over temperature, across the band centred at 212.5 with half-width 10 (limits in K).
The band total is 38.7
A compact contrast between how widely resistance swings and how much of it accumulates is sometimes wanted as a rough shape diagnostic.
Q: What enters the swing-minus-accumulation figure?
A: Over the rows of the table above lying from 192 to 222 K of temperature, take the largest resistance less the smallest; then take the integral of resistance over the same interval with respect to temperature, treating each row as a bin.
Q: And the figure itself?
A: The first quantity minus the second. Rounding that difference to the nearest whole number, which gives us -66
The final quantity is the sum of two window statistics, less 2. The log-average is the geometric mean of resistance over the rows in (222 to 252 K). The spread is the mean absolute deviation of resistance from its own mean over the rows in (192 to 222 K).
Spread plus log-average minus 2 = 1.0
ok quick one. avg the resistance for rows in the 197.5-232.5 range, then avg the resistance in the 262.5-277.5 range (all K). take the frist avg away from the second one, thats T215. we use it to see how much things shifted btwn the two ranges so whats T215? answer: 0.92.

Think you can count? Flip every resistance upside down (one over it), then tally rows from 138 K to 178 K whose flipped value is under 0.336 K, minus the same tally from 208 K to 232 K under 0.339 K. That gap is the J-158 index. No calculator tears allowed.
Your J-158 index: 2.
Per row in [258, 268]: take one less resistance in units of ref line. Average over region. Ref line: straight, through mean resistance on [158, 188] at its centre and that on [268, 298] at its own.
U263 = 0.10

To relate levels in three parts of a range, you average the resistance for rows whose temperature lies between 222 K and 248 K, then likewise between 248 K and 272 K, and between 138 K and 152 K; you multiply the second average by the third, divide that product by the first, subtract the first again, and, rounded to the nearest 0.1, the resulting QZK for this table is 1.1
